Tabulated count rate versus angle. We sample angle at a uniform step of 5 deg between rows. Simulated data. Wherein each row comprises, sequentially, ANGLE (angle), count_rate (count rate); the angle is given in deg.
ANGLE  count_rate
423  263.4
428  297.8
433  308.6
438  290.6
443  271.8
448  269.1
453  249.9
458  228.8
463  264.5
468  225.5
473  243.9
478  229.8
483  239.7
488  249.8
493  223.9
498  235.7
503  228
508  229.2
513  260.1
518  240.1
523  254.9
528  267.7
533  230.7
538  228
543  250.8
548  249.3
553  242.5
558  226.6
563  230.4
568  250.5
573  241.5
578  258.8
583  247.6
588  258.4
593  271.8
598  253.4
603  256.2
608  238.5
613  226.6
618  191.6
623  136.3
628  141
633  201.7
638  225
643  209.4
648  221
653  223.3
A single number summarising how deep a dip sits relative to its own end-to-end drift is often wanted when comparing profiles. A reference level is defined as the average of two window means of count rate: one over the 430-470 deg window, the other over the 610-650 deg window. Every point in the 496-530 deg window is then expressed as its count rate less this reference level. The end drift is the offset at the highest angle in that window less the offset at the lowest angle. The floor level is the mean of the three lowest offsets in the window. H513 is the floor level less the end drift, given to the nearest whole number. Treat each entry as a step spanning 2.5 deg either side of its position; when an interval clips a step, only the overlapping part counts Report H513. -30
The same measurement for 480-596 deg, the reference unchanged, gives -35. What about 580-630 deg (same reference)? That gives 34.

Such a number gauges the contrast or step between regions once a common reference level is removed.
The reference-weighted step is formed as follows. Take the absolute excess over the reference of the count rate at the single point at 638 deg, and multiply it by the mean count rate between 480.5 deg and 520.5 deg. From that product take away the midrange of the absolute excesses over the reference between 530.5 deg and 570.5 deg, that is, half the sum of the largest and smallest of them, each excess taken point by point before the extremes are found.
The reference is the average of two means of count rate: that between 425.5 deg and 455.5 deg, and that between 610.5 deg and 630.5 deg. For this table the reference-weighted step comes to 605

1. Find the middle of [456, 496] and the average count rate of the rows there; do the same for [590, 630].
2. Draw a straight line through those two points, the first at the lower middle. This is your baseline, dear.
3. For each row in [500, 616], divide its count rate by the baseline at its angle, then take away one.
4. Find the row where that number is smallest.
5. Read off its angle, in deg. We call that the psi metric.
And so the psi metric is 503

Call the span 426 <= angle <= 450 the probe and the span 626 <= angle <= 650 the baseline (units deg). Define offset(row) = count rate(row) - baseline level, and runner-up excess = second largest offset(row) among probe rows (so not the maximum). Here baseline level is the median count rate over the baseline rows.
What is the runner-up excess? 88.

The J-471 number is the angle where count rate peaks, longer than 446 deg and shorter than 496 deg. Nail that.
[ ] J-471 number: 448 deg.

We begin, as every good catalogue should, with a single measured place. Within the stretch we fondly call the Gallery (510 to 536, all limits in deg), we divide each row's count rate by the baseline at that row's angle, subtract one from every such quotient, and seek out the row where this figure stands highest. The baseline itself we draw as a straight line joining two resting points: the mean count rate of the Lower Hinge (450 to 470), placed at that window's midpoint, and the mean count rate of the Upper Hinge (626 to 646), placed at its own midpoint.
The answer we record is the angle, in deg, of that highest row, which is 528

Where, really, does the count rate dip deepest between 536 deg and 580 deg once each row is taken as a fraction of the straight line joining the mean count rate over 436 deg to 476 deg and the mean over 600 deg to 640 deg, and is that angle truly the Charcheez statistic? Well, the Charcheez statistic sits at 538 deg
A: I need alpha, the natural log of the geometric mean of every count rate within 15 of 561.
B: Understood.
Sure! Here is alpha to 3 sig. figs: 5.48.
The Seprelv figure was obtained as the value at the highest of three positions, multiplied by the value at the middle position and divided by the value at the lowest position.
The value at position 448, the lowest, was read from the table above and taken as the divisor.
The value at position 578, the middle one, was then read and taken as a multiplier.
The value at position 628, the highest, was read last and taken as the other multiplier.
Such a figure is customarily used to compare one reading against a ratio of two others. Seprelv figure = 136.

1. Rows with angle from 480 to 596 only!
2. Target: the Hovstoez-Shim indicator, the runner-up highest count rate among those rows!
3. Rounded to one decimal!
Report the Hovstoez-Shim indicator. 267.7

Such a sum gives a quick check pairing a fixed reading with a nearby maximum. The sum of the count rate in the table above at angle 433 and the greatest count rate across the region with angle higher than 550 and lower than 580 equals 567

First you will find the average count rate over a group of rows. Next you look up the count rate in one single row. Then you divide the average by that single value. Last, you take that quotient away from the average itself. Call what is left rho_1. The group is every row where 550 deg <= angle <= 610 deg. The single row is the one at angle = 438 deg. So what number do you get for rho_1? 247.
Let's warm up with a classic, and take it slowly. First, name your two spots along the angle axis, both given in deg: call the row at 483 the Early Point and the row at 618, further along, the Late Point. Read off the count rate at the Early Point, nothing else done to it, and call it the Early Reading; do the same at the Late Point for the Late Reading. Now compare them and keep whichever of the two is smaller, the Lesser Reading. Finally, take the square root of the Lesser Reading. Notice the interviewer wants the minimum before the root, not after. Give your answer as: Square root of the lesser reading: 13.8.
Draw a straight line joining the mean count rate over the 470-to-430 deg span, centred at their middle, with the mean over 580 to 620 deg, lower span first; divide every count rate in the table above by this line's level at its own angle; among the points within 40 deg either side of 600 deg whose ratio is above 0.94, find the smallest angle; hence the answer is 568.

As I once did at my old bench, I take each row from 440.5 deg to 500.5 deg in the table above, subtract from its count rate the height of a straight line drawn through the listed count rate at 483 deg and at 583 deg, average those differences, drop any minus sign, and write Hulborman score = 6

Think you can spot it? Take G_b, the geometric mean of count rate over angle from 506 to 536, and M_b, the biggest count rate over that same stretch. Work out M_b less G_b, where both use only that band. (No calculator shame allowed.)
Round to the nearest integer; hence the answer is 21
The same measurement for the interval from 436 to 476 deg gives 36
